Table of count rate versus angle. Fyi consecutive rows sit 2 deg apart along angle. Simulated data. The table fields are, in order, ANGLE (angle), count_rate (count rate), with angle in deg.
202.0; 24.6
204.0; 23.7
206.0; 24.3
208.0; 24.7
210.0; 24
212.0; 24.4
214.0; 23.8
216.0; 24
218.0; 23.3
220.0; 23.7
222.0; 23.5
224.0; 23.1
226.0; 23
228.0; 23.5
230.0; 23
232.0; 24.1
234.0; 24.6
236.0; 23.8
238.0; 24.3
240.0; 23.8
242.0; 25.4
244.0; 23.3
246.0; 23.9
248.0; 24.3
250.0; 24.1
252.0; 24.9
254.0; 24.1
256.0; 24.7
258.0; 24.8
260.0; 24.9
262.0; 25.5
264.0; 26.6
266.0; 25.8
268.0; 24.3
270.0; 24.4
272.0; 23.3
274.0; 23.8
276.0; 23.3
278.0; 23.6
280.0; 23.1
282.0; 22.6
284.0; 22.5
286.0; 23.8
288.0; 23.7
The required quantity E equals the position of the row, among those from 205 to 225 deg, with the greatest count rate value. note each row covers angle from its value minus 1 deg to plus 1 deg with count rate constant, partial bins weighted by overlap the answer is 208.0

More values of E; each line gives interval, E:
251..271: 264.0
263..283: 264.0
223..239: 234.0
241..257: 242.0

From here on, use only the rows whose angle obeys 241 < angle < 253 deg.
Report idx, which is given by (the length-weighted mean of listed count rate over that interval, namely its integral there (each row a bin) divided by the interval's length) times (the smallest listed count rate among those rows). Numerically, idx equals 567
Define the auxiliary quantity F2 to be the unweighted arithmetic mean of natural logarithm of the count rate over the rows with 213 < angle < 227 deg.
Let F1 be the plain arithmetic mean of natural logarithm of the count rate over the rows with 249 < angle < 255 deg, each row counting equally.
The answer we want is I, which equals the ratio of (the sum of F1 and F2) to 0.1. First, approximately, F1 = 3.193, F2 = 3.156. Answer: 63.5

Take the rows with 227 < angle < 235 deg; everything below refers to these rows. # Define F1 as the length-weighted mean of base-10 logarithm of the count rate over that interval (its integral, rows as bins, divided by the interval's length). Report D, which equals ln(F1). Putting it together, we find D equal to 0.319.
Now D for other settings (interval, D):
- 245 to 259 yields 0.327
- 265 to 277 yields 0.324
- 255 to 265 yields 0.339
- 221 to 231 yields 0.312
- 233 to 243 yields 0.327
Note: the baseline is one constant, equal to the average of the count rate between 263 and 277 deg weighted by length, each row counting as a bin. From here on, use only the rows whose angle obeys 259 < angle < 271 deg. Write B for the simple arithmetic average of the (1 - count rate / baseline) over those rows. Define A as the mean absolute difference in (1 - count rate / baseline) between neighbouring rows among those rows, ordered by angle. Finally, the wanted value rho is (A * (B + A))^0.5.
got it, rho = 0.010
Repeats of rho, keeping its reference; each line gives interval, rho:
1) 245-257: 0.026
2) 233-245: 0.051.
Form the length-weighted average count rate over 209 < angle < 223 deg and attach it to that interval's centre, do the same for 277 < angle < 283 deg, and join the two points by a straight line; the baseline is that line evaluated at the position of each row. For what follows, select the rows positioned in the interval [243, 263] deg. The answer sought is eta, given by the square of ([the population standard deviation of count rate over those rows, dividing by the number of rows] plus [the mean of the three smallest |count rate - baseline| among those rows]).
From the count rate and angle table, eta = 1.1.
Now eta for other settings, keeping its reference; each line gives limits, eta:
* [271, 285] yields 0.3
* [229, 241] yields 0.7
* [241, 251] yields 1.2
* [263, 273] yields 3.8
